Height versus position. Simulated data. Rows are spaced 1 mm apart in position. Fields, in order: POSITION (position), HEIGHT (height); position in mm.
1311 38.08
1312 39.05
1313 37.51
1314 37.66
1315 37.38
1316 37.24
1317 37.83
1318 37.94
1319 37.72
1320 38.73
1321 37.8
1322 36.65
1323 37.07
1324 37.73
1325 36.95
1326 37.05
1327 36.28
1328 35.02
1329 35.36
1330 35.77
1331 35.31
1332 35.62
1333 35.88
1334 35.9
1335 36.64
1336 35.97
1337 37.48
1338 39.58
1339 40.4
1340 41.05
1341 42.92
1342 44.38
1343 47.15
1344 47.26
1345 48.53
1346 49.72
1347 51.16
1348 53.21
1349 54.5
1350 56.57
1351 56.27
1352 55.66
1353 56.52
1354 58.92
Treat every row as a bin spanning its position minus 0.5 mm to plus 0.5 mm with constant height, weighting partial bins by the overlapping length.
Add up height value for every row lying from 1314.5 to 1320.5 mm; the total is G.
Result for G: 227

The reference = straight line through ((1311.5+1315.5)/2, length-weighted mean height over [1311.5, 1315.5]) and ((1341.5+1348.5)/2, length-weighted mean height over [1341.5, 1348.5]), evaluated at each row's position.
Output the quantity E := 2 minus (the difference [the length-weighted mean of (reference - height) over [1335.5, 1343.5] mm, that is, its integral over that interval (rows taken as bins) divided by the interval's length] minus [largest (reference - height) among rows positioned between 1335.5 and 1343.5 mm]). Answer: 5.9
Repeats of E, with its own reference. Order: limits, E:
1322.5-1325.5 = 2.6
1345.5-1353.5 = 5.3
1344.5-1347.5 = 2.9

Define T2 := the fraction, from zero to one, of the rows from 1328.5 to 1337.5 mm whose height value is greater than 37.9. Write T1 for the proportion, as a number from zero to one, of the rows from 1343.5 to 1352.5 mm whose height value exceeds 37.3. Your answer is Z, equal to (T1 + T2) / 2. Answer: 0.50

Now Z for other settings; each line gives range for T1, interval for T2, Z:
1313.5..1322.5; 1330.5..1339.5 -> 0.50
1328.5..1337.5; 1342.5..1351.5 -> 0.56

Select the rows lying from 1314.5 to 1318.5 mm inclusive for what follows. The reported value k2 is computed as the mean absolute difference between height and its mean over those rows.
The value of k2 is 0.29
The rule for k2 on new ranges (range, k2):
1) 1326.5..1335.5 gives 0.38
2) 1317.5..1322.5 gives 0.47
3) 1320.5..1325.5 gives 0.42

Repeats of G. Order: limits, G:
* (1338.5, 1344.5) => 263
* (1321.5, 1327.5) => 222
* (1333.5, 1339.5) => 226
